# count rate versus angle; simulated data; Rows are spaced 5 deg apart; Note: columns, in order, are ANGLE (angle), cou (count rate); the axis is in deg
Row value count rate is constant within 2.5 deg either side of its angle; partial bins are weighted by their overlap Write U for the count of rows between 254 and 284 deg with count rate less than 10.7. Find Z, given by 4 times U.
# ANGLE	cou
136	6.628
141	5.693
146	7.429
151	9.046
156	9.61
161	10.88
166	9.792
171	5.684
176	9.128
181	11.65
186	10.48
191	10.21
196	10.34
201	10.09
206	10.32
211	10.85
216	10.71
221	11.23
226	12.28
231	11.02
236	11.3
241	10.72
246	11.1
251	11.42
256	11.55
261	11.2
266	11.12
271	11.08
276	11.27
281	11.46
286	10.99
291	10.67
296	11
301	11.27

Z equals 0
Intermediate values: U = 0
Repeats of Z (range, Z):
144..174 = 20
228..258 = 0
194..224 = 12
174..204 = 20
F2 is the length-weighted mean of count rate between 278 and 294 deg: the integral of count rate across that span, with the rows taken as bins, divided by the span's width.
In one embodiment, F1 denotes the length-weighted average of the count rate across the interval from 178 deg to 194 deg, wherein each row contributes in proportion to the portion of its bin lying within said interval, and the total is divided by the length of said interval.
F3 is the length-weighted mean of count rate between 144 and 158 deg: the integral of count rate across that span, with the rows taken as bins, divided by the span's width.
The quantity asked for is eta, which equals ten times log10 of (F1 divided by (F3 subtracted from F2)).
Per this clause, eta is 7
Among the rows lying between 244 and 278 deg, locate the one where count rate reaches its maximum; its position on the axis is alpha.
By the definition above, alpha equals 256 deg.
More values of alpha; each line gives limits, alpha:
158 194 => 181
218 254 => 226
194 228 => 226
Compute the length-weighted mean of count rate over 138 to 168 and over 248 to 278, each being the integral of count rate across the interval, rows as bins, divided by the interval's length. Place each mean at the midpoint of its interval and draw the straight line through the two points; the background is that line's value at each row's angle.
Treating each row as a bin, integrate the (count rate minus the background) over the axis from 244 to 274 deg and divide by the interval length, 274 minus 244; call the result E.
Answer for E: 0.1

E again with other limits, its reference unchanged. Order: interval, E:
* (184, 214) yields 0.6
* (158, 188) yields 0.4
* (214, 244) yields 0.7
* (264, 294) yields -0.5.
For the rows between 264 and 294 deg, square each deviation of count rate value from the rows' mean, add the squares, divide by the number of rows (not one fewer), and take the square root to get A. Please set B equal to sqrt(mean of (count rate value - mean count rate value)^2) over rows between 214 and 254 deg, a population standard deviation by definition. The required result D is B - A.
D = 0.2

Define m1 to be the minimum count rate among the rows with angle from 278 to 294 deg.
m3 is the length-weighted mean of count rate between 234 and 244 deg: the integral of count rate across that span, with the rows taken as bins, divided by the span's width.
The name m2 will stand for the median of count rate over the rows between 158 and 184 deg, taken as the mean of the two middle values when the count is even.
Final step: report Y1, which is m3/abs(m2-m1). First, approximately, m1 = 10.67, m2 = 9.8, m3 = 11.0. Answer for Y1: 13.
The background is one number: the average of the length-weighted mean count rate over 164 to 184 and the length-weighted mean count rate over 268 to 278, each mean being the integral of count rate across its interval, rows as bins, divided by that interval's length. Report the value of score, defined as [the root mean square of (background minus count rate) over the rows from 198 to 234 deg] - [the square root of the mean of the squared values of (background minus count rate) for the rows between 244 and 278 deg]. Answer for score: -0.1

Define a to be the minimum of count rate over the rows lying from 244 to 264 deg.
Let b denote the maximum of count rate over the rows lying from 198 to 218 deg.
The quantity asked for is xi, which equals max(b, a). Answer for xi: 11.1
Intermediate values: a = 11.1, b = 10.85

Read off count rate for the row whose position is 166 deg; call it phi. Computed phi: 9.792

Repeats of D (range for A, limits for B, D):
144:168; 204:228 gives -0.5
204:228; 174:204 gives 0.1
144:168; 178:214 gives -0.6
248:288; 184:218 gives 0.1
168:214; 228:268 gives -1.4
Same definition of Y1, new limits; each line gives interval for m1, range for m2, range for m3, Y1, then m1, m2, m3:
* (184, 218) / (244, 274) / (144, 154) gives 8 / 10.09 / 11.2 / 8.3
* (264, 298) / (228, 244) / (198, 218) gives 30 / 10.67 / 11.0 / 10.5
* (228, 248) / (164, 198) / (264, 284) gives 22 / 10.72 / 10.2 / 11.2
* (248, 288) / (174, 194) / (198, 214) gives 16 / 10.99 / 10.3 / 10.4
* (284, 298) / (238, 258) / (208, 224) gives 19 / 10.67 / 11.3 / 11.0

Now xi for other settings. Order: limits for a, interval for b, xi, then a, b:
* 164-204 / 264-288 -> 11.5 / 5.684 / 11.46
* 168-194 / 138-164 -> 10.9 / 5.684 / 10.88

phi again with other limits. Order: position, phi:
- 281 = 11.46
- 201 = 10.09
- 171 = 5.684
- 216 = 10.71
